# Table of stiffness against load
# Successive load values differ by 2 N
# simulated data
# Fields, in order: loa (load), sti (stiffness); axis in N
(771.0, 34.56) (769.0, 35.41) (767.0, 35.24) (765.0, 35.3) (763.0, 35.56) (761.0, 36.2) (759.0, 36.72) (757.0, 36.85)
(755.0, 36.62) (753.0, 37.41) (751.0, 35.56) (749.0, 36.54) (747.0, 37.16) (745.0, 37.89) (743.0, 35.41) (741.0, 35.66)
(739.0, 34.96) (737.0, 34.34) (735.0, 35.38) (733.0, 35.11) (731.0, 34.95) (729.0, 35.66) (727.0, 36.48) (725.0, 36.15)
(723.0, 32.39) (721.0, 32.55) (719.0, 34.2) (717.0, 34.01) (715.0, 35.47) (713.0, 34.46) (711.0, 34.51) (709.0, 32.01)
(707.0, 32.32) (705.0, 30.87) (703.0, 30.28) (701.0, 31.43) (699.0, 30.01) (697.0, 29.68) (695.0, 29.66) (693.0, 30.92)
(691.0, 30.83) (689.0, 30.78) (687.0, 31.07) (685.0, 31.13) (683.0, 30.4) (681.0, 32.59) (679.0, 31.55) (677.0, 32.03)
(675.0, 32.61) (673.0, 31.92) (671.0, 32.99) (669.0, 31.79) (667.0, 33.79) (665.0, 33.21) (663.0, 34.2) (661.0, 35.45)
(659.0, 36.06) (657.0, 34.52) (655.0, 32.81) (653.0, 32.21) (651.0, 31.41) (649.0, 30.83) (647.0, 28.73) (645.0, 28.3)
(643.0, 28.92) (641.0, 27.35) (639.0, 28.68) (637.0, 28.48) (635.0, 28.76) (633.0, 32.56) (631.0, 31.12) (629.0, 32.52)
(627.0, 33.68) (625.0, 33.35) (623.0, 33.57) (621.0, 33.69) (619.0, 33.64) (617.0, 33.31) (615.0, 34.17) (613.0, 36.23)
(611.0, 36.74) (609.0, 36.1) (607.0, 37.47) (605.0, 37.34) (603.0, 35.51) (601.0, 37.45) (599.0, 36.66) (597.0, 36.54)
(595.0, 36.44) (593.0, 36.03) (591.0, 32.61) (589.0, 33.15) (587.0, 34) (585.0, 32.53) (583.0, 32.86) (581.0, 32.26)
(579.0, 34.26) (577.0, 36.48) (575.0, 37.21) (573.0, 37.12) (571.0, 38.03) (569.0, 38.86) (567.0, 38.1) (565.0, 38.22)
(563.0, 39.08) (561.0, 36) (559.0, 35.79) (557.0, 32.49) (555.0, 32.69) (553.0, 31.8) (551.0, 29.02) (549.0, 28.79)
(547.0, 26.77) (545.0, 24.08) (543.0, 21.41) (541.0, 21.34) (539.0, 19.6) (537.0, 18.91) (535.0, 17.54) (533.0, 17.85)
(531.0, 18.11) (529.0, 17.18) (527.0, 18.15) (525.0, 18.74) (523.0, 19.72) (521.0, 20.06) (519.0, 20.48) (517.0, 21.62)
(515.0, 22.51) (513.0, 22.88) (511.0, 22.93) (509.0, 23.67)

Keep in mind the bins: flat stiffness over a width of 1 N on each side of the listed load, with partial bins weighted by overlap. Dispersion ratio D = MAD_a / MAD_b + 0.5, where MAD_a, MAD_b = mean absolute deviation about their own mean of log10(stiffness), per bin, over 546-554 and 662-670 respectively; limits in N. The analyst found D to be 2.5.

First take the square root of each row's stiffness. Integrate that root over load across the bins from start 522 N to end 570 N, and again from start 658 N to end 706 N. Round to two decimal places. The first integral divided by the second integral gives 0.90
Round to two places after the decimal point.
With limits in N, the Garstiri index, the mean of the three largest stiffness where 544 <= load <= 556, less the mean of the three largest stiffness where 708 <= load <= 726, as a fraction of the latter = -0.12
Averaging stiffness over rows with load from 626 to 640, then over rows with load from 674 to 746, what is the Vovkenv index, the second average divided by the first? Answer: 1.07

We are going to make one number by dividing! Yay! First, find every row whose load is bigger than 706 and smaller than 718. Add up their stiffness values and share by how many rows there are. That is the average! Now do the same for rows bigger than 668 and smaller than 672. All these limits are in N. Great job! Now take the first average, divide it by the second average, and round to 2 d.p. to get 1.04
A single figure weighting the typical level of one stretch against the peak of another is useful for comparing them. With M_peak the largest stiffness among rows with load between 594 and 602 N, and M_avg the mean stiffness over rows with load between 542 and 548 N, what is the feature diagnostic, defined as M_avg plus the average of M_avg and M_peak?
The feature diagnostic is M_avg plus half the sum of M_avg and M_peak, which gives 54.9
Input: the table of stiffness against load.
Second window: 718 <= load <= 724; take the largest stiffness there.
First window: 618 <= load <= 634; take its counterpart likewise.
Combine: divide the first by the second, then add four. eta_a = 4.99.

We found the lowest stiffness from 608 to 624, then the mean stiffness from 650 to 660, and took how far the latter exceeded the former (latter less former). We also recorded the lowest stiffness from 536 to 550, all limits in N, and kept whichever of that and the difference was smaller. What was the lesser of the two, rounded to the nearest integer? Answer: 0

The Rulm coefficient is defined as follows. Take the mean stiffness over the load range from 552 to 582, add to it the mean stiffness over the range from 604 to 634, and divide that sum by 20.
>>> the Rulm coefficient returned 3.5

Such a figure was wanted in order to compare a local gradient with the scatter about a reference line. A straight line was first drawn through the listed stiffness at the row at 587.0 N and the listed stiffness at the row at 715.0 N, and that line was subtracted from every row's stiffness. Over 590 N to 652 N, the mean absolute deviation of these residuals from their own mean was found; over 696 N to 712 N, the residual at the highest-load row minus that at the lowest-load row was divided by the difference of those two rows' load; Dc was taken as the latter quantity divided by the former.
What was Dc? 0.12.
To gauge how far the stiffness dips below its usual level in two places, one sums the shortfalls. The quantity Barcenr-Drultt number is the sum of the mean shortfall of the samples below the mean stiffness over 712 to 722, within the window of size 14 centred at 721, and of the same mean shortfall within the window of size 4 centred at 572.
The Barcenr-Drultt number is -3.8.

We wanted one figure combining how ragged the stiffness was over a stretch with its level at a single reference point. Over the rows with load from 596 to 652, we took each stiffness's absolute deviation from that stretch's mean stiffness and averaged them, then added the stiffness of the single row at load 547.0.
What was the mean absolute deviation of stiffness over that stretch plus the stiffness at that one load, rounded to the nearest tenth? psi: 29.5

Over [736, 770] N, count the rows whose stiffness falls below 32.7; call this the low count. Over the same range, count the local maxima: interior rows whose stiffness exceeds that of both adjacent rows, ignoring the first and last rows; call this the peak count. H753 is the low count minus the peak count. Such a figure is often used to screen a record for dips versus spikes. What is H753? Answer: -4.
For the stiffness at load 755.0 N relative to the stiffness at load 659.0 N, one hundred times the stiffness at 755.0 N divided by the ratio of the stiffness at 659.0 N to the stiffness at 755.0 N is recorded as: 3719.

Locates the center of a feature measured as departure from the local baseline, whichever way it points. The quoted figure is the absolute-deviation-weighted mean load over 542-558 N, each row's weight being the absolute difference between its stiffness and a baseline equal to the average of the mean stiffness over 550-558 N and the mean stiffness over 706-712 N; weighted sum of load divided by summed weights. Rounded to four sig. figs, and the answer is 546.0 N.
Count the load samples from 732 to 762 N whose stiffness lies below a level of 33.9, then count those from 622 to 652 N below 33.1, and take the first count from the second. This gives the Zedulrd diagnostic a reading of 12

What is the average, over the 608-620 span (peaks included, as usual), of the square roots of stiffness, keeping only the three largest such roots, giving 6.0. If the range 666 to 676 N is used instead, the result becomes 5.8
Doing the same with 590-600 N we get 6.0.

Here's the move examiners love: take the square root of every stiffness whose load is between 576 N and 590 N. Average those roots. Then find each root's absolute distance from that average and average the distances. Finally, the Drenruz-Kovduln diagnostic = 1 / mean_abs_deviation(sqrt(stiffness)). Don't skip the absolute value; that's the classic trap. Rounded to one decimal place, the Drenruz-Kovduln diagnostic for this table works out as 10.8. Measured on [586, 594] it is 10.9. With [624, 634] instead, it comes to 16.4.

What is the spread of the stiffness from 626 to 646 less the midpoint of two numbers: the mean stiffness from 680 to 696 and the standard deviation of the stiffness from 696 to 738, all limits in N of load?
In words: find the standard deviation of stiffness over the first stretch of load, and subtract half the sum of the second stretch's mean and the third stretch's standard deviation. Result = -14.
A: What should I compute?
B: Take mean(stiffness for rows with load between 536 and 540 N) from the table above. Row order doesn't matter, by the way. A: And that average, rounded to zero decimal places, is 19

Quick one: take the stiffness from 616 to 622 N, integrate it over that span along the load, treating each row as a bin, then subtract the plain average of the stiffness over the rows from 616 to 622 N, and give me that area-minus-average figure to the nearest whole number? 168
